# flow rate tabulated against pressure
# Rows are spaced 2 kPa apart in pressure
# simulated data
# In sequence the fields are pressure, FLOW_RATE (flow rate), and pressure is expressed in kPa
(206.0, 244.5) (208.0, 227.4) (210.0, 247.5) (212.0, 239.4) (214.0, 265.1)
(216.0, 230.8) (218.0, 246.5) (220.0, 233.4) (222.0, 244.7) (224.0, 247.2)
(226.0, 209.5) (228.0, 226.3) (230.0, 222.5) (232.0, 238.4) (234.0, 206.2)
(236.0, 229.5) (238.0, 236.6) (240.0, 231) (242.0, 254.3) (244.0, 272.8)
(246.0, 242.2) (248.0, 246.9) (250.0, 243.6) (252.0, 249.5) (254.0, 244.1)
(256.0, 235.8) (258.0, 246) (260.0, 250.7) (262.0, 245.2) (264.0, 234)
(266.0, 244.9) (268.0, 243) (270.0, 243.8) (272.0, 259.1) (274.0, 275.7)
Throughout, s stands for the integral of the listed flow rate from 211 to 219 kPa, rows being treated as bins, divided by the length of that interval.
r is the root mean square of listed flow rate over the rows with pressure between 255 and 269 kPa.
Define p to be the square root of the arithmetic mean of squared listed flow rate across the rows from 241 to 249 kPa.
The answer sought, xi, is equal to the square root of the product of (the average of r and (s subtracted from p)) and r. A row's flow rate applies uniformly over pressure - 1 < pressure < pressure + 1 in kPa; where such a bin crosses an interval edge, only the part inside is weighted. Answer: 175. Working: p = 254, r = 243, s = 245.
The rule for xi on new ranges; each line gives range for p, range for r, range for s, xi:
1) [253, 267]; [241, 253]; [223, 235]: 184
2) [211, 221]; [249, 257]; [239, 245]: 169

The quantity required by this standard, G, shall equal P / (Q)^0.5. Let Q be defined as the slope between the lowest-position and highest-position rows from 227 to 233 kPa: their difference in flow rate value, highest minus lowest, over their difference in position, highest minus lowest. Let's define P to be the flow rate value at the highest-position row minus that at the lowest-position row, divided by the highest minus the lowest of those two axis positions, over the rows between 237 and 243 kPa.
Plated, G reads 2.5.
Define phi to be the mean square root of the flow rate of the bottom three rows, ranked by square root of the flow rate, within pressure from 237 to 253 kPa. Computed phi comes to 15.4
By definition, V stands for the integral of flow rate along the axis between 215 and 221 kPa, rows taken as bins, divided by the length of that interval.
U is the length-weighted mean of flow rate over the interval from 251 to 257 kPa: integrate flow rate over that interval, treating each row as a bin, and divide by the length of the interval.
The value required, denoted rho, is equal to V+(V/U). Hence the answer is 238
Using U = 243.1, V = 237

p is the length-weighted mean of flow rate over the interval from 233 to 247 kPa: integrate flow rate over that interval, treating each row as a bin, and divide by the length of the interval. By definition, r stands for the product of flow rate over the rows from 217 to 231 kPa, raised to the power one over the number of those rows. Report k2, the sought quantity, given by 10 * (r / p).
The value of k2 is 9.7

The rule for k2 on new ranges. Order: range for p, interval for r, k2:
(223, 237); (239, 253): 11.0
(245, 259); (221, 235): 9.3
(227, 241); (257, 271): 10.7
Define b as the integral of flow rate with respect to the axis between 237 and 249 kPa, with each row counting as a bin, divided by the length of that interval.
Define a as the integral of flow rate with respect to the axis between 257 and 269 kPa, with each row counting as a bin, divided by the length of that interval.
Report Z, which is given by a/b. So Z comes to 0.99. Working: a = 244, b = 247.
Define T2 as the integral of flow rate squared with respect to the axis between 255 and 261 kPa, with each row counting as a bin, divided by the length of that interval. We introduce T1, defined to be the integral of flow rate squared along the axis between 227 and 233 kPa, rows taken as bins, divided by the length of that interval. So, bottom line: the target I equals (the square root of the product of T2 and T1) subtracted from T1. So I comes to -3456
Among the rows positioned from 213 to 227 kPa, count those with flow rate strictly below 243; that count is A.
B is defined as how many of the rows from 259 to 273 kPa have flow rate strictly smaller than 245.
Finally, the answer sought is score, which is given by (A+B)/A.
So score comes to 2.3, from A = 3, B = 4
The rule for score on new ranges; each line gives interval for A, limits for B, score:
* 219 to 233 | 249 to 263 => 1.6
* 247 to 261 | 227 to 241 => 8.0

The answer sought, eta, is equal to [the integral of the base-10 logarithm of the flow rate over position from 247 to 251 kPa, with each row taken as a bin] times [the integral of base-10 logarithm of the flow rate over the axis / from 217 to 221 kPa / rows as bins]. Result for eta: 91.0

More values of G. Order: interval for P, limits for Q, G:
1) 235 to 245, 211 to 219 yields 5.0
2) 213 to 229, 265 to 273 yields -1.8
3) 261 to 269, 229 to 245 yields -0.2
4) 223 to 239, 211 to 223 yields -1.0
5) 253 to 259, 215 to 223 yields 0.3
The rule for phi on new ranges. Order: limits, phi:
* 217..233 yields 14.8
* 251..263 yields 15.5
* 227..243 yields 14.8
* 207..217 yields 15.2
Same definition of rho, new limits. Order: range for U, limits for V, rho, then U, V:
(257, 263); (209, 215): 252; 247.3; 251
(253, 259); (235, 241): 233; 242.0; 232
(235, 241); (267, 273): 250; 232.4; 249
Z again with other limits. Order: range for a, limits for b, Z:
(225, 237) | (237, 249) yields 0.90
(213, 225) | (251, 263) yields 1.00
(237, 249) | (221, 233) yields 1.07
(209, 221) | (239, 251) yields 0.98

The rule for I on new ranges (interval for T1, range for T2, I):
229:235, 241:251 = -6561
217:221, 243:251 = -2795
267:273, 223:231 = 5463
